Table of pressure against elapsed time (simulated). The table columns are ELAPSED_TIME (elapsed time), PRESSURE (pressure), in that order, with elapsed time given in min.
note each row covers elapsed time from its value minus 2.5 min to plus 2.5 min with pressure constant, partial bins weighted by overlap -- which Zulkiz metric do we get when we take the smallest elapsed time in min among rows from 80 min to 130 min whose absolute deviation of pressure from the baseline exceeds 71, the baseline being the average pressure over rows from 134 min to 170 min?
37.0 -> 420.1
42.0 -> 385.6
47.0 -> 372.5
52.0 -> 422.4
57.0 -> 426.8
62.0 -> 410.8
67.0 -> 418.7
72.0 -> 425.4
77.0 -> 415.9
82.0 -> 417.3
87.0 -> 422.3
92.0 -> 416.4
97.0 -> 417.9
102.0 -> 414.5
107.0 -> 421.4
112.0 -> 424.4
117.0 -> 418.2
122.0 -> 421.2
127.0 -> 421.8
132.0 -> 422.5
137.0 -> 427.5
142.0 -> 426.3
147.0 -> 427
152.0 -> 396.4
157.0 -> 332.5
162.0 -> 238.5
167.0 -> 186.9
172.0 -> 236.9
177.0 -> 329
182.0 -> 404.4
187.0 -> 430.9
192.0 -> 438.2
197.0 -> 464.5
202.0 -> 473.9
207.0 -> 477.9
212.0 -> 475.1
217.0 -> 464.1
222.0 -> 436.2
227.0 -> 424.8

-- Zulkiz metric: 87.0 min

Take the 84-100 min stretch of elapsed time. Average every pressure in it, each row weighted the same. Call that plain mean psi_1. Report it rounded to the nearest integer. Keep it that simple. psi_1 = 419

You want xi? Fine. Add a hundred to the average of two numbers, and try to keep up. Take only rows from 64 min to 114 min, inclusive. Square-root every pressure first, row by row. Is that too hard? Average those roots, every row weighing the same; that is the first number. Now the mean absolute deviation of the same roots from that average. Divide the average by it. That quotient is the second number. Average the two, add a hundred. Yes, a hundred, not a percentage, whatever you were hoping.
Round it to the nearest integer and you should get 243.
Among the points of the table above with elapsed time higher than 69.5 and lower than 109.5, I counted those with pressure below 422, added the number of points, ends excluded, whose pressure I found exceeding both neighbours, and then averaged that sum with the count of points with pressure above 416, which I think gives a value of 7.0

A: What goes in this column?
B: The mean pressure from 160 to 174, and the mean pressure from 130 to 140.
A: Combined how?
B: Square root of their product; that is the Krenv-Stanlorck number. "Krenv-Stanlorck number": 306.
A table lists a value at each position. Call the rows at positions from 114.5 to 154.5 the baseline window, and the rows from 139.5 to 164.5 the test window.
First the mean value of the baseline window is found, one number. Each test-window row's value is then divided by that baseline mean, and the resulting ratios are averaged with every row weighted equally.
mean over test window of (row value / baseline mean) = 0.87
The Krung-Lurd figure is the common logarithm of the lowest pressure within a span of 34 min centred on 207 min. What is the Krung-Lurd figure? 2.64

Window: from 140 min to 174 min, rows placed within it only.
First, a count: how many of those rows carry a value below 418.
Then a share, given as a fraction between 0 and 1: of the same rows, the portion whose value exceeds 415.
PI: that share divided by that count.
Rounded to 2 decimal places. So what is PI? 0.06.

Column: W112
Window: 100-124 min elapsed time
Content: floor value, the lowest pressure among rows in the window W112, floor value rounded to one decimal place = 414.5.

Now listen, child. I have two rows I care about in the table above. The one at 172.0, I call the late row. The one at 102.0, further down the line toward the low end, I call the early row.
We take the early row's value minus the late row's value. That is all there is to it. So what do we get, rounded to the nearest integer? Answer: 178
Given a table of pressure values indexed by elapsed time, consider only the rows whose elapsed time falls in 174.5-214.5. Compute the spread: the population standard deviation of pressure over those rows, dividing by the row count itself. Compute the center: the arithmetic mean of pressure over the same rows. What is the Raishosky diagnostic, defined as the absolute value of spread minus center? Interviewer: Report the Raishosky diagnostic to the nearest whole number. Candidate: 389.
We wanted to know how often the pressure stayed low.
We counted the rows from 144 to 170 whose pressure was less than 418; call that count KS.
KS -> 4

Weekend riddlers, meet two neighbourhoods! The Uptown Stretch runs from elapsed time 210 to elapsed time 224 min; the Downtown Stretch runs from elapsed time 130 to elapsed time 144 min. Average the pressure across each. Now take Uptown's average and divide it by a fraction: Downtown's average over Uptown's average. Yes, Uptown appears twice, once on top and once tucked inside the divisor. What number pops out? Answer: 494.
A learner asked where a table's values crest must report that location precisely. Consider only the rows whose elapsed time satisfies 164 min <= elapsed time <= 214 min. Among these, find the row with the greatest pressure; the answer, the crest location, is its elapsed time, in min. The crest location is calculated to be 207.0 min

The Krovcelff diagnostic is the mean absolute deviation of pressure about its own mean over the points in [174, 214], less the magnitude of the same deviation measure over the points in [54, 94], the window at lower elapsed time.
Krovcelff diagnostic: 32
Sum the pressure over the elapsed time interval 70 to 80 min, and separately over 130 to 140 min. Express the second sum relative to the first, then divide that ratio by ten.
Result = 0.101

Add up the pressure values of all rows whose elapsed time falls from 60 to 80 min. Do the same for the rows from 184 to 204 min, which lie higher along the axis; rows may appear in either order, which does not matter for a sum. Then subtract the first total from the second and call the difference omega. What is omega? 137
